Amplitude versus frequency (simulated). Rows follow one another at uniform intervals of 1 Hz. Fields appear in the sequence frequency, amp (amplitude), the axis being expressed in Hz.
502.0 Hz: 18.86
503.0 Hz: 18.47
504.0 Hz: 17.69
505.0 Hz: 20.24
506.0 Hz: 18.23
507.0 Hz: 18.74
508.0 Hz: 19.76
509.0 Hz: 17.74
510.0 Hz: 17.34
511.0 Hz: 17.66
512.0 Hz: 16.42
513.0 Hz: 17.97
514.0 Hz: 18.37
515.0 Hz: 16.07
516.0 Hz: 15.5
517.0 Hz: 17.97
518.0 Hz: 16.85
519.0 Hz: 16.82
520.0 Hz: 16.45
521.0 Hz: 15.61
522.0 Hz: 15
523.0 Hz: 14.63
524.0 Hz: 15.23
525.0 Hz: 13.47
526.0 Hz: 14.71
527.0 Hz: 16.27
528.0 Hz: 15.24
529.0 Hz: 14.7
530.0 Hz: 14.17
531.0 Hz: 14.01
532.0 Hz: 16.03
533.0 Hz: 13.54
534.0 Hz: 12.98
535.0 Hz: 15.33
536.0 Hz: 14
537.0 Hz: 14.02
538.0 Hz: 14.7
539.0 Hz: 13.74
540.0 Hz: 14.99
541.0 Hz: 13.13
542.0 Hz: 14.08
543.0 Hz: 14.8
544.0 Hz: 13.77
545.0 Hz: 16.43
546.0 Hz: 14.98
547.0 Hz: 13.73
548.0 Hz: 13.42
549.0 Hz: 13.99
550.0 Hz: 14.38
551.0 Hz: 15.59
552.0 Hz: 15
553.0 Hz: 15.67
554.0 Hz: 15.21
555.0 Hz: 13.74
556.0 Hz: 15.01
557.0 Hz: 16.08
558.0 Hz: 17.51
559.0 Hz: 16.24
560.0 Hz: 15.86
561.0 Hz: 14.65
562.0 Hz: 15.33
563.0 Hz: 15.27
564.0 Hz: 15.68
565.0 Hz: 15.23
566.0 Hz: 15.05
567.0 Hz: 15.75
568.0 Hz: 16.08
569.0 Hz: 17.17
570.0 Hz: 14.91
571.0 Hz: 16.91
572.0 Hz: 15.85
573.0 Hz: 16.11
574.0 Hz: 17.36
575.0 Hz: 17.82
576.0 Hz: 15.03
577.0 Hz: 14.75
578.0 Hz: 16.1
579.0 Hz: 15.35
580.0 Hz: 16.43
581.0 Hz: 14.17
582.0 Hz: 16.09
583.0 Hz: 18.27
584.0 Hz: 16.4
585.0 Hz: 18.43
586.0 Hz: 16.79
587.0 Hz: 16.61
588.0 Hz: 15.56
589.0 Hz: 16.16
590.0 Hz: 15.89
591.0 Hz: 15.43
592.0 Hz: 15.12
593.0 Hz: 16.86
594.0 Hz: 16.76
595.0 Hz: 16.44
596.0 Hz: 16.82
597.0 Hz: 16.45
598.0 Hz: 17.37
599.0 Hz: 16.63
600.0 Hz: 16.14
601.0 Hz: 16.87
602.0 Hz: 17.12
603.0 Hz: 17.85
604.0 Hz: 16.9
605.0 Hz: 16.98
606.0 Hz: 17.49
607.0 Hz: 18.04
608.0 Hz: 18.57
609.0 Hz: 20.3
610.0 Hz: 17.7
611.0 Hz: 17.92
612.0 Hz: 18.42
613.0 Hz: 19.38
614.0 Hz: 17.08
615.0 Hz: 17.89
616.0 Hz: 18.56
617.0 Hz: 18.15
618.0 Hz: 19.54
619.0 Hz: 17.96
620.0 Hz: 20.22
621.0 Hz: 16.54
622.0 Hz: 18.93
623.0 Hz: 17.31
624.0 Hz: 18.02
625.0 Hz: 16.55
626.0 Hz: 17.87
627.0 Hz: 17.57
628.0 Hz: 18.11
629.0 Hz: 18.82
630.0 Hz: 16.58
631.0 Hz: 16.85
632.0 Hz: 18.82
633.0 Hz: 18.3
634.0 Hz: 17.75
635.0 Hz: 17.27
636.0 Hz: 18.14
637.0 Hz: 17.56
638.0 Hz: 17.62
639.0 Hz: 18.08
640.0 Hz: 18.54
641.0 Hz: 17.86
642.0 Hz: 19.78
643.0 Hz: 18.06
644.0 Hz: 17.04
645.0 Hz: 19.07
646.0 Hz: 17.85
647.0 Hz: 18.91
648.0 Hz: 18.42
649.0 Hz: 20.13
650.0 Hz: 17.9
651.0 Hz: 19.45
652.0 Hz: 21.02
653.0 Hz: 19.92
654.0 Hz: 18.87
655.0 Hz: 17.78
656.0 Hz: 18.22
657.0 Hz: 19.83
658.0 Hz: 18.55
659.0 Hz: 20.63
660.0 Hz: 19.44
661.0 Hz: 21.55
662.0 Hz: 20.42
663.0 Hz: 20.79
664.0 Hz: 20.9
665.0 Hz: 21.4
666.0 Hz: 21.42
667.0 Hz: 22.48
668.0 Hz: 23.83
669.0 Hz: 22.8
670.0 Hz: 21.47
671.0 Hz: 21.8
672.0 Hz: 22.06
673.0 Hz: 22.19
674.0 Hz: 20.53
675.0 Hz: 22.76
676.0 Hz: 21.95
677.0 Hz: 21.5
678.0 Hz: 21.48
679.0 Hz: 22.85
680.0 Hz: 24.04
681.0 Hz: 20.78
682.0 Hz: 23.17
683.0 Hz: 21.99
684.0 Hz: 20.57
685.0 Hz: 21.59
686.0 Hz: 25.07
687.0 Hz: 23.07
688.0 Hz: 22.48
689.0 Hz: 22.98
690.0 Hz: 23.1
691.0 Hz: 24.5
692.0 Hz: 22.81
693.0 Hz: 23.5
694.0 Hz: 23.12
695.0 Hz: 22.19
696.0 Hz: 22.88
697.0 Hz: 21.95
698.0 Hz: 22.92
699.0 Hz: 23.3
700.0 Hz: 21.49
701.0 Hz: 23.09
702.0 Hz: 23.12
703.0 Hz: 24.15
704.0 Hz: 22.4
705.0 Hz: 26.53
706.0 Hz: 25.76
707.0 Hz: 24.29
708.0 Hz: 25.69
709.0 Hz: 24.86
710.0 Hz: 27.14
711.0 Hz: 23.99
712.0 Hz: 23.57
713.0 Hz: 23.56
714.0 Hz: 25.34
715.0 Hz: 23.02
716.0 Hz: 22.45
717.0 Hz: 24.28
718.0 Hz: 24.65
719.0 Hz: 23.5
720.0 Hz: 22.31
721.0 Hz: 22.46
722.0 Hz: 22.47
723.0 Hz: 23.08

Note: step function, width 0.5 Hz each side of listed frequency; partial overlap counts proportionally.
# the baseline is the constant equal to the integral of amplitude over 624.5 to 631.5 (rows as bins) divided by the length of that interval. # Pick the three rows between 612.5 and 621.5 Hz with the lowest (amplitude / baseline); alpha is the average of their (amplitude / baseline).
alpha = 0.98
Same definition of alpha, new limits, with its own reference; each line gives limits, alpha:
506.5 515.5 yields 0.95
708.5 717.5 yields 1.32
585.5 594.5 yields 0.88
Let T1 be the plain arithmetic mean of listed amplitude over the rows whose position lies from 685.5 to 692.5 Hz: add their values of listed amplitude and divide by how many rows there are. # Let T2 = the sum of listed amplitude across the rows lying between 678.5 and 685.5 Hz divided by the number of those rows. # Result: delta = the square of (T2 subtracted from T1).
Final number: 2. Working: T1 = 23.4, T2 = 22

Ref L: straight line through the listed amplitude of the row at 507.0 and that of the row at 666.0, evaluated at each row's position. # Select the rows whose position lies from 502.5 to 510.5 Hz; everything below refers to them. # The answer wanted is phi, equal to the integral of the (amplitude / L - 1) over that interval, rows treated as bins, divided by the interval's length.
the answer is -0.01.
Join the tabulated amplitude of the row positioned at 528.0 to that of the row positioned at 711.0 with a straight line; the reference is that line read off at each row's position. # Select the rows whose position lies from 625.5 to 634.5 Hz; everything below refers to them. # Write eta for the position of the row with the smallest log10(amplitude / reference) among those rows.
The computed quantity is 630.0 Hz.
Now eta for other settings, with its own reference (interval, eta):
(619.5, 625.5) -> 625.0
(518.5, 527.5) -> 525.0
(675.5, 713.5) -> 684.0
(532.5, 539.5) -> 534.0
